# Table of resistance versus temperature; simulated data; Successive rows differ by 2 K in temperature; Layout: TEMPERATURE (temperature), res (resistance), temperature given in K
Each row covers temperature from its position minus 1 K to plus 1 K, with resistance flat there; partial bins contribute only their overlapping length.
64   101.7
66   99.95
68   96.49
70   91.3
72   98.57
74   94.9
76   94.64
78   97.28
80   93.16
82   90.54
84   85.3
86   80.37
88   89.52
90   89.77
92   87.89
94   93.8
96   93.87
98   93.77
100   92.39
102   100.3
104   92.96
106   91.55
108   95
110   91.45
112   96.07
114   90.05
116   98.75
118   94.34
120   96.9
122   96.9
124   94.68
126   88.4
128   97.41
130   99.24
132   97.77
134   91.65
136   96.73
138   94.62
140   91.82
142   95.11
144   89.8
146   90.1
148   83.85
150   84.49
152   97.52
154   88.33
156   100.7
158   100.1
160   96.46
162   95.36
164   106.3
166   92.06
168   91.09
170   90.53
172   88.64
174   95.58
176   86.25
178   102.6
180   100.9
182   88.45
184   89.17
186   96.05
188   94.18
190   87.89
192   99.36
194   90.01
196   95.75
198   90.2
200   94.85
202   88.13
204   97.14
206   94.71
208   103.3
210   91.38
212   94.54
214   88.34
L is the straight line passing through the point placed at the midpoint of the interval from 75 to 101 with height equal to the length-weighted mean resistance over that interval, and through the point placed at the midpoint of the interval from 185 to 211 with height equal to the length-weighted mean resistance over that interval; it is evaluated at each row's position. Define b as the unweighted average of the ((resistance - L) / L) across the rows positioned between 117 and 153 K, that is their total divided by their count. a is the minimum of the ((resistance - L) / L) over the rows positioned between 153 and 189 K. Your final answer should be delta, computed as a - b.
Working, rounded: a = -0.077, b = 0.012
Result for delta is -0.089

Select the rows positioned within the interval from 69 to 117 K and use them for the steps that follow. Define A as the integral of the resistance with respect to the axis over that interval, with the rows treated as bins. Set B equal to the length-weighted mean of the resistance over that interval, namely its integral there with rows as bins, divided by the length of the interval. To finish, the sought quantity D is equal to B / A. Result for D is 0.021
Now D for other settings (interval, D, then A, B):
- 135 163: 0.036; 2610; 93.2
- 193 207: 0.071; 1302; 93.0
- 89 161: 0.014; 6749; 93.7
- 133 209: 0.013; 7120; 93.7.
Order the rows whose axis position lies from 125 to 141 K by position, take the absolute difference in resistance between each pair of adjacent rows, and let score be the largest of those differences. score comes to 9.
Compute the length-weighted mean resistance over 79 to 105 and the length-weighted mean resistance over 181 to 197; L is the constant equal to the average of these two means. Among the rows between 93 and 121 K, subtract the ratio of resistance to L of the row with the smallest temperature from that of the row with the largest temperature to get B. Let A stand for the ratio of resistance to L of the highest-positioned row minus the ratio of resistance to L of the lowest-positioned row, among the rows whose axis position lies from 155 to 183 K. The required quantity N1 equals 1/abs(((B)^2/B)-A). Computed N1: 6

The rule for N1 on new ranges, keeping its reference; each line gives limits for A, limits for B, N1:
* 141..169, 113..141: 16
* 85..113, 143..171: 6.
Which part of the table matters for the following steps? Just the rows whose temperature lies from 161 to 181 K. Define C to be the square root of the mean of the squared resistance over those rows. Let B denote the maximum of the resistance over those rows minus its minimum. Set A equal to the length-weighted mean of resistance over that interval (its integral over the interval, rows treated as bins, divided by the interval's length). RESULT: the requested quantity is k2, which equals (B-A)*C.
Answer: -7124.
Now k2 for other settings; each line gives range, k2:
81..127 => -6699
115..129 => -8107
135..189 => -6669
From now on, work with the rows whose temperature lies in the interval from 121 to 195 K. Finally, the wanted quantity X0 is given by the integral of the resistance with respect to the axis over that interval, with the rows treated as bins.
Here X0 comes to 6940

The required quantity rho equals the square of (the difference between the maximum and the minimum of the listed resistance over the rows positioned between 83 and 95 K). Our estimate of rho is 180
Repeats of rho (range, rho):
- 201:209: 230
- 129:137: 58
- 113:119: 76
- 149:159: 263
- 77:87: 286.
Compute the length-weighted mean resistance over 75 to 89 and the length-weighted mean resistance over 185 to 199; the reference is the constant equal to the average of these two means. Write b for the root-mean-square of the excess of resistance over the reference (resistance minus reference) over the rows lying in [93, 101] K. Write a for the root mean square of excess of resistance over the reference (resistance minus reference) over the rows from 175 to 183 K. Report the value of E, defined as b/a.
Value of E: 0.2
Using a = 7.8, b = 2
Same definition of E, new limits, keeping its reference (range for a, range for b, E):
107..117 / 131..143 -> 0.9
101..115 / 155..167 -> 2.1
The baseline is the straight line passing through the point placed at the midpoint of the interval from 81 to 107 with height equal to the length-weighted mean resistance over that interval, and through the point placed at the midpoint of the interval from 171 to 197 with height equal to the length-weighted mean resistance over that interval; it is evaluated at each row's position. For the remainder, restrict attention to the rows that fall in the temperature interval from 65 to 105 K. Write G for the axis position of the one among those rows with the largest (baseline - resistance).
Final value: 86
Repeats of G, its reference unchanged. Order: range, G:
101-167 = 148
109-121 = 114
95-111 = 110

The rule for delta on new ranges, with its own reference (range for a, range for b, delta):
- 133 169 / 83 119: -0.103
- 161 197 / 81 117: -0.083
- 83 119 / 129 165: -0.135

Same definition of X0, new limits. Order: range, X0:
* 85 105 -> 1829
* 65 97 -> 2955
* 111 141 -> 2851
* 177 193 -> 1517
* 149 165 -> 1539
